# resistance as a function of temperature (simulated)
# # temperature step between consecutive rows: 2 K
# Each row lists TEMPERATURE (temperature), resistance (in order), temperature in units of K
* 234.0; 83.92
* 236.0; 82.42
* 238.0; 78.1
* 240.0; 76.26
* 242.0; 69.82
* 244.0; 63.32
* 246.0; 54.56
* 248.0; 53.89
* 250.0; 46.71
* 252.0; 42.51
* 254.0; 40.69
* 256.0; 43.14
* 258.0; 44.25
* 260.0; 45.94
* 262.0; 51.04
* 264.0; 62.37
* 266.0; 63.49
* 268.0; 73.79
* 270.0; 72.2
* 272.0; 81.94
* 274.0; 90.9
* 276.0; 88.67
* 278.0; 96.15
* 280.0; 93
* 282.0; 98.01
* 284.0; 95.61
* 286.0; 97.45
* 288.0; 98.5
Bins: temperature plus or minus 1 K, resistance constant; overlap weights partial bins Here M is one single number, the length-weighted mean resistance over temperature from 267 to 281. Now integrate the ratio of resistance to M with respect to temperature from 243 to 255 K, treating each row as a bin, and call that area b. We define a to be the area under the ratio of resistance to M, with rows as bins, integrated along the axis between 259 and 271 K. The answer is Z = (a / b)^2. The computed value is 1.5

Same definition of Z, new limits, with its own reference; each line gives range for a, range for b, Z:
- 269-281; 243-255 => 3.0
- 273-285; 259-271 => 2.3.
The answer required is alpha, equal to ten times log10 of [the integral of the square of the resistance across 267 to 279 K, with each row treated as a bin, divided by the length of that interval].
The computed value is 38.5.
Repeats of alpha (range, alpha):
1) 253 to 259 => 32.6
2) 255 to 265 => 34.0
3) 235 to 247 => 37.1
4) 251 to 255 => 32.4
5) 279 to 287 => 39.6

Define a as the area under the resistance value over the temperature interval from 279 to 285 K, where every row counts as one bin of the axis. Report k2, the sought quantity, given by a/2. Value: 287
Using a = 573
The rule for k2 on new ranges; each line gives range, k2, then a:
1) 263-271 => 272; 544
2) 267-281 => 597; 1193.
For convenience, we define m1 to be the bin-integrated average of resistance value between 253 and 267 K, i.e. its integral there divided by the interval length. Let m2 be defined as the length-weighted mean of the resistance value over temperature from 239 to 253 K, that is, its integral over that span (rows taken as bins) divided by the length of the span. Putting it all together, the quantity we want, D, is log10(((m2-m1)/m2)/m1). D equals -2.56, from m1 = 50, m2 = 58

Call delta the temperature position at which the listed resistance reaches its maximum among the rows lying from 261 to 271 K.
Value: 268.0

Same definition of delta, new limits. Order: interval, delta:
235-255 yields 236.0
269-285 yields 282.0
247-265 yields 264.0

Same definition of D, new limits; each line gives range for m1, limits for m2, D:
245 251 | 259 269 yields -2.61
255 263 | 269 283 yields -1.98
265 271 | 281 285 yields -2.40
